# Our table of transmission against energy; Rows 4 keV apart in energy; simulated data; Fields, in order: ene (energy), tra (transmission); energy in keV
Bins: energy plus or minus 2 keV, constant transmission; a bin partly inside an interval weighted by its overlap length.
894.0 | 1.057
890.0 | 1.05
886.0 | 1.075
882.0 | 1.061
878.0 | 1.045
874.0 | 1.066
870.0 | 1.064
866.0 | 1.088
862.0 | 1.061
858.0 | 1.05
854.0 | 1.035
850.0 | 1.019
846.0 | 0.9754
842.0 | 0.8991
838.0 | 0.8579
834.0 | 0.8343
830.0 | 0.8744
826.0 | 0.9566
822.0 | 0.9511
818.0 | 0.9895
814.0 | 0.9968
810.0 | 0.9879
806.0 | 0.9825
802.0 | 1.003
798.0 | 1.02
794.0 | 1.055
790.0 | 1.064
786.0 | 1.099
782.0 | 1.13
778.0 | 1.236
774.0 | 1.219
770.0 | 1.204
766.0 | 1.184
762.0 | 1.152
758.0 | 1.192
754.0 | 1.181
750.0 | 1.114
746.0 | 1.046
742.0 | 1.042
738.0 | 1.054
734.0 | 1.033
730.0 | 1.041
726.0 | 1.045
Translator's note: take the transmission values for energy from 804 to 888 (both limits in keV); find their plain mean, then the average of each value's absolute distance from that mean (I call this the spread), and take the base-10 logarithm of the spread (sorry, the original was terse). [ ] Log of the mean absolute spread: -1.22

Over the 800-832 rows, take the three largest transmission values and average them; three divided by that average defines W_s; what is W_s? 3.01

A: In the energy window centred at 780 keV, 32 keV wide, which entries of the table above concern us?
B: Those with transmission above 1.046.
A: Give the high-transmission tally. 8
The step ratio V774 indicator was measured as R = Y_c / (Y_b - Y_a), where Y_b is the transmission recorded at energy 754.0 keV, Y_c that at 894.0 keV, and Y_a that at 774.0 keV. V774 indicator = -28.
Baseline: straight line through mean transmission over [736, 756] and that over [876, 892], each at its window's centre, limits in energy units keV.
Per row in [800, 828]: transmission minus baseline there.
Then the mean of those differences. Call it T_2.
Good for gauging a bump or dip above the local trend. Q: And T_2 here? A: -0.092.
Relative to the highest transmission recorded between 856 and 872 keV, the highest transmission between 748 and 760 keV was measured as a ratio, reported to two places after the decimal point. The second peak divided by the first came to 1.10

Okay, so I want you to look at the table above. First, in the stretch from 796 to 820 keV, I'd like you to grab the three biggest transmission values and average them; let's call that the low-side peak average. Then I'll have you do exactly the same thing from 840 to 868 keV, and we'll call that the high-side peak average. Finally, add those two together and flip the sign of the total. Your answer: -2.07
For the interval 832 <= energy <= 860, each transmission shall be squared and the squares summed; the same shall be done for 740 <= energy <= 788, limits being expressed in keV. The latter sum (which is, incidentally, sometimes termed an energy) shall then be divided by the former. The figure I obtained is 2.5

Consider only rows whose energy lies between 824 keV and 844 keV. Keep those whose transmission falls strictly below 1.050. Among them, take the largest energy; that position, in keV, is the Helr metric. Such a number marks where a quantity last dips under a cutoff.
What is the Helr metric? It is 842.0 keV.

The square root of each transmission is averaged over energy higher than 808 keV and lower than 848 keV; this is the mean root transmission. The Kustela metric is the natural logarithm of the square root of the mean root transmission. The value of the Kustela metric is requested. -0.018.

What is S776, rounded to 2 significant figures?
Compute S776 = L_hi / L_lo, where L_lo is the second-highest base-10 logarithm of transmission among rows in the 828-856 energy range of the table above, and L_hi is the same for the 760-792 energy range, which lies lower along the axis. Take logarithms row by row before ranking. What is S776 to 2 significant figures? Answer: 11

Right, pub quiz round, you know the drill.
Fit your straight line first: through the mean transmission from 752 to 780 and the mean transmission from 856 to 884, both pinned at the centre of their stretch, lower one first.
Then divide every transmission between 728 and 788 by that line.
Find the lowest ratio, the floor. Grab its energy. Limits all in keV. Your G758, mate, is 734.0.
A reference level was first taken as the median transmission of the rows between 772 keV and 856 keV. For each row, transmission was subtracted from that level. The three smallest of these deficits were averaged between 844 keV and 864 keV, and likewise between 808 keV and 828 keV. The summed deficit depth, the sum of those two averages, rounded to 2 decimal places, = -0.05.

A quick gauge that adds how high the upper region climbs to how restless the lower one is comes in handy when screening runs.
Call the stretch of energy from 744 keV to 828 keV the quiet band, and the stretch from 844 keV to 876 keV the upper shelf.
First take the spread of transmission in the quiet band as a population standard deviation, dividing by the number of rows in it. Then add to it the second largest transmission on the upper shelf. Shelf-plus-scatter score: 1.16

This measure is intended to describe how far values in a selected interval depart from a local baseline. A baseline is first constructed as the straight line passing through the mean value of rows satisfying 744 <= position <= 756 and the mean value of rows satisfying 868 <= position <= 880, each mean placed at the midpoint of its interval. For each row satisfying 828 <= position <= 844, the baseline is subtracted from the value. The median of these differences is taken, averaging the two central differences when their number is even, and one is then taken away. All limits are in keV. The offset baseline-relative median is -1.21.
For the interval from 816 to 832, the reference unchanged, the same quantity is -1.13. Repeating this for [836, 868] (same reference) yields -1.04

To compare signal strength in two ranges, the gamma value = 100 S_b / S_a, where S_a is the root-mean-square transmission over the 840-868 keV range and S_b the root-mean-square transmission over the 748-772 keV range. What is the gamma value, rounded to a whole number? 115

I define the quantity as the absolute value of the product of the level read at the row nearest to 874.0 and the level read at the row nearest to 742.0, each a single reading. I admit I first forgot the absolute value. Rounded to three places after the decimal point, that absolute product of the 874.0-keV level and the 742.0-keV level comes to 1.111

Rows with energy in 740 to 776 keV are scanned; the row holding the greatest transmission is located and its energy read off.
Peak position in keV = 774.0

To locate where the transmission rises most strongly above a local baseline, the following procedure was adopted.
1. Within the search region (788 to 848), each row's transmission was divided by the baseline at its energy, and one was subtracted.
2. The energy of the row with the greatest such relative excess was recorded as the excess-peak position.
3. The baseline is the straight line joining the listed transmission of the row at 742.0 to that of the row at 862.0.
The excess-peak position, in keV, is 790.0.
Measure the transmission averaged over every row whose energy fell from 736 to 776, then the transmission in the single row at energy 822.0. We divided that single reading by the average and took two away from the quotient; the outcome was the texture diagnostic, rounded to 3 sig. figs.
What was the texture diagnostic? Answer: -1.16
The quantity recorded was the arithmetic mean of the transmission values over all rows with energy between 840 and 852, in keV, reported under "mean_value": 0.96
